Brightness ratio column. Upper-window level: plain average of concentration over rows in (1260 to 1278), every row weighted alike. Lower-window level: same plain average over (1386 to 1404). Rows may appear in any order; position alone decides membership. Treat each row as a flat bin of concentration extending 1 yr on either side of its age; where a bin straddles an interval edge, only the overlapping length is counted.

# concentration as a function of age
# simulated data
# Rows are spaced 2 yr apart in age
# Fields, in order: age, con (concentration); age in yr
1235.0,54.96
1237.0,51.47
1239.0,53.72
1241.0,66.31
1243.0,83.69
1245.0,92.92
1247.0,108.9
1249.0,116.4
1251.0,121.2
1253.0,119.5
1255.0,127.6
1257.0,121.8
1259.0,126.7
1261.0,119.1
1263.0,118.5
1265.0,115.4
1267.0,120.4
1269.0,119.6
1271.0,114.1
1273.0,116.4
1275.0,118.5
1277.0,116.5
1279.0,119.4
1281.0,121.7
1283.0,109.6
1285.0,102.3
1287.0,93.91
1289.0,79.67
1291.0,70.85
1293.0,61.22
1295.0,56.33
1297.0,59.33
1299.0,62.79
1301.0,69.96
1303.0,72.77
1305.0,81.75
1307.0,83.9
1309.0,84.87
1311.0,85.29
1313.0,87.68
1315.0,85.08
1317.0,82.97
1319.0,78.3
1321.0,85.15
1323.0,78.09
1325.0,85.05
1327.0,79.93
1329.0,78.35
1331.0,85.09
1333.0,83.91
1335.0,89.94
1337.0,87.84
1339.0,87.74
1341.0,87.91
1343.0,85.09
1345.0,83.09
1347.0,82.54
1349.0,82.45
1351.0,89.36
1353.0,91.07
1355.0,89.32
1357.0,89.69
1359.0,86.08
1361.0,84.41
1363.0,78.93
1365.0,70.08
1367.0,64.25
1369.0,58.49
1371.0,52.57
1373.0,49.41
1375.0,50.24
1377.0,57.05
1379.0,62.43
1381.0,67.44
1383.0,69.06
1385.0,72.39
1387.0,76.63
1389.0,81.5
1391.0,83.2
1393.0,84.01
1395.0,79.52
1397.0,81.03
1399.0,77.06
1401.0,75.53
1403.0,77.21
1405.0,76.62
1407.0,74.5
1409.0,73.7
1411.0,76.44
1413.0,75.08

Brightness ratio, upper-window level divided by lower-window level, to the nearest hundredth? 1.48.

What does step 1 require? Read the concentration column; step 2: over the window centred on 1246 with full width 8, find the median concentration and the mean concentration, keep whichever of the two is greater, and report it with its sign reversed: -101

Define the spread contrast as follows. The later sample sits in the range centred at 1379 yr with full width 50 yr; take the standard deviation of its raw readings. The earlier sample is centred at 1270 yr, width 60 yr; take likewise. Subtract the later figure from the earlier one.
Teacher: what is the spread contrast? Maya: 11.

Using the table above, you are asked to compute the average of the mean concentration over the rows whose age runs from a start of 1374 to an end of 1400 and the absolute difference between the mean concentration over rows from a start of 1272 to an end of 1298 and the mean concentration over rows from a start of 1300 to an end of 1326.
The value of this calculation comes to 43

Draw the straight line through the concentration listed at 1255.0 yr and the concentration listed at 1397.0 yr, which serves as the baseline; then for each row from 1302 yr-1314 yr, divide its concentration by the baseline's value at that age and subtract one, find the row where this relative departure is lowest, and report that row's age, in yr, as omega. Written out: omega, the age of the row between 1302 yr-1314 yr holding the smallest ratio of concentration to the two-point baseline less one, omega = 1303.0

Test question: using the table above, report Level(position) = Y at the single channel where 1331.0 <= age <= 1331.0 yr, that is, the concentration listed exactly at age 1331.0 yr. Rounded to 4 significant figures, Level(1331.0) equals 85.09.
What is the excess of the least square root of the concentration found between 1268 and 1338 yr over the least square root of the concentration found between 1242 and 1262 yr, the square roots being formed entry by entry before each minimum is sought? -1.6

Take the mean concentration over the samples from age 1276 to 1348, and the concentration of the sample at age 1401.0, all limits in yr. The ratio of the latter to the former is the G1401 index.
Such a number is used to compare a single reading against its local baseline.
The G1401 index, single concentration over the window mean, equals 0.89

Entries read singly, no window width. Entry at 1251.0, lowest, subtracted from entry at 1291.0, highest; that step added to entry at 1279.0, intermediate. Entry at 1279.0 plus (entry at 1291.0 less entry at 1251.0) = 69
